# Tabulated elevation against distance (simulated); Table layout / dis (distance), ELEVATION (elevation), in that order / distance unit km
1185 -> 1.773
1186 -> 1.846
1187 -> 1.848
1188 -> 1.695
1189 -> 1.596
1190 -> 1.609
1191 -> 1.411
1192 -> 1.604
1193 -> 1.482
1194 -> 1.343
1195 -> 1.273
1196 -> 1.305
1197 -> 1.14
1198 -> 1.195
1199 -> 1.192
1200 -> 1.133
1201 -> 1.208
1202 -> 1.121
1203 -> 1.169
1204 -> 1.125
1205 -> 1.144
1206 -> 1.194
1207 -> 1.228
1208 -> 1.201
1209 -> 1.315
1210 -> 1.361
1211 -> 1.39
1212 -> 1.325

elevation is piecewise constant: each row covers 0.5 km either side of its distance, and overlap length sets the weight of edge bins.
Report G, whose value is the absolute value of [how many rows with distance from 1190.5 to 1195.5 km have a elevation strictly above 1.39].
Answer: 3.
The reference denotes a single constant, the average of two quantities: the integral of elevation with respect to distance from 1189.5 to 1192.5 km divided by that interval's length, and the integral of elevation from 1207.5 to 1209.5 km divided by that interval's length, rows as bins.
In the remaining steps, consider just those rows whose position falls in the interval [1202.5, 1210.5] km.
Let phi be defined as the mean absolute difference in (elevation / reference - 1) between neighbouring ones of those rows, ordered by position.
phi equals 0.034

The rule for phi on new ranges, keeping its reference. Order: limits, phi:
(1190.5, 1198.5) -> 0.079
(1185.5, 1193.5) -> 0.080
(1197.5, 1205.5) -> 0.034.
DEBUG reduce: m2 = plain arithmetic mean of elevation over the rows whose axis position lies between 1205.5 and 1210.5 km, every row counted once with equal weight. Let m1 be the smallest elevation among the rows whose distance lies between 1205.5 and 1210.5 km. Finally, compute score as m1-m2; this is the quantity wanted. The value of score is -0.07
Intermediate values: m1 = 1.194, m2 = 1.26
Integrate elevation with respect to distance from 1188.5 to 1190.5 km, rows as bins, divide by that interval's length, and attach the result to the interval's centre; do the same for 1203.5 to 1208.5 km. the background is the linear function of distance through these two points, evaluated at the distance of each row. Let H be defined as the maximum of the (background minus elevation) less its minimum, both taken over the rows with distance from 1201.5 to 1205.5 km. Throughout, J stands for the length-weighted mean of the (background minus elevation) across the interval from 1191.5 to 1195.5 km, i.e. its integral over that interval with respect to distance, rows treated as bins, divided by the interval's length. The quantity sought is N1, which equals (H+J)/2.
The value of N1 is 0.09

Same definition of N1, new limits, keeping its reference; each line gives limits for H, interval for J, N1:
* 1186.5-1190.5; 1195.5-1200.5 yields 0.20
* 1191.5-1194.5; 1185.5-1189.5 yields 0.06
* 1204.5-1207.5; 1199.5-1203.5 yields 0.14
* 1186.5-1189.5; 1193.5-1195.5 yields 0.18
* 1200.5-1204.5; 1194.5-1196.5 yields 0.12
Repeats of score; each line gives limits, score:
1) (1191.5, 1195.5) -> -0.15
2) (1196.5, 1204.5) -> -0.04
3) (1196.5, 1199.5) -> -0.04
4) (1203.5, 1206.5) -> -0.03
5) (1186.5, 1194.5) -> -0.23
